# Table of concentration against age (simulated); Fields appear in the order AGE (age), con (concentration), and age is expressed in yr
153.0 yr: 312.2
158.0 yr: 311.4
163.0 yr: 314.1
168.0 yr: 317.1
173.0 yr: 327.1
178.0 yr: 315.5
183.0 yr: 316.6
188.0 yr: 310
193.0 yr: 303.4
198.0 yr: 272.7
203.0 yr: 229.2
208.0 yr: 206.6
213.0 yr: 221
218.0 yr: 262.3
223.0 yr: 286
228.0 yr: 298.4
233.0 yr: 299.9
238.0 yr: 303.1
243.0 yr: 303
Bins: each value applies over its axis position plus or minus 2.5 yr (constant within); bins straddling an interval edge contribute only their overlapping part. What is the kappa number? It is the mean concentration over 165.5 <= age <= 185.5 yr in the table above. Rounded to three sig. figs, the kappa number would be 319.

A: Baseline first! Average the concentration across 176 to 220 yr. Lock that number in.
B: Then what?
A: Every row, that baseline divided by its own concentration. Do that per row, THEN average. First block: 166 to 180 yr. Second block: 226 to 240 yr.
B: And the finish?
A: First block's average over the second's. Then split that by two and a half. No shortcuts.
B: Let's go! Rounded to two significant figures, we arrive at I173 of 0.38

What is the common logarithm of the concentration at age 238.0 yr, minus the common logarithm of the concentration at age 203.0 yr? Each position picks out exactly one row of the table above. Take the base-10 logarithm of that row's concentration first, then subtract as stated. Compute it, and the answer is 0.12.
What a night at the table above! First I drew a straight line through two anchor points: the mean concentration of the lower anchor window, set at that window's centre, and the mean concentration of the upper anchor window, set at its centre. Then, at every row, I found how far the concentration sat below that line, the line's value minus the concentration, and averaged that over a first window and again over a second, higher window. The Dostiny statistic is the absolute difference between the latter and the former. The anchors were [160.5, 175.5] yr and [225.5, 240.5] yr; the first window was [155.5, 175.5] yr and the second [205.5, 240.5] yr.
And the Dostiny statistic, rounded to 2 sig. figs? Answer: 32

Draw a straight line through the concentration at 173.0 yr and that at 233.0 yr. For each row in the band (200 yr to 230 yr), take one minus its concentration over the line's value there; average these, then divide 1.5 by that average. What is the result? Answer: 8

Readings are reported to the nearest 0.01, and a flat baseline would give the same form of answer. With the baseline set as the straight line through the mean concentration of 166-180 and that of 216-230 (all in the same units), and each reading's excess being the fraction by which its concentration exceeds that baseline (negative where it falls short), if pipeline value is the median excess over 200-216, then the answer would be -0.24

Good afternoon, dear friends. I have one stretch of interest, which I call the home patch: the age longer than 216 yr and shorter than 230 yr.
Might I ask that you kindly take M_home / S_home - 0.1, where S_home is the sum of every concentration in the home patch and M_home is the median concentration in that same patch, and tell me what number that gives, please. 0.24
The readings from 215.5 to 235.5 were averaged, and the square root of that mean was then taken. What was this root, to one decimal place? 16.9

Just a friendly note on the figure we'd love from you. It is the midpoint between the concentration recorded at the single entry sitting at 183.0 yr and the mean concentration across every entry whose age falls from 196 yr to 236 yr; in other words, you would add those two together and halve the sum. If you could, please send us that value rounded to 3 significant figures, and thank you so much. 288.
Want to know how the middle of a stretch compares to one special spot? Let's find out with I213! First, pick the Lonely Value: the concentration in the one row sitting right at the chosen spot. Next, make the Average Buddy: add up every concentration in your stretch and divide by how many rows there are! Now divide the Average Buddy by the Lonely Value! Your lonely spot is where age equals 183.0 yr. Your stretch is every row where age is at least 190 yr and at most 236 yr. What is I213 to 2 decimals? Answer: 0.84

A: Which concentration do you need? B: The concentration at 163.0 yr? 314.1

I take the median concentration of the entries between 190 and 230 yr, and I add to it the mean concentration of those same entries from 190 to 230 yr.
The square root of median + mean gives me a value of 23.0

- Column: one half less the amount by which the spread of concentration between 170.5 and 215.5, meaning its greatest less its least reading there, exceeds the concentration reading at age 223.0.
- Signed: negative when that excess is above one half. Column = 166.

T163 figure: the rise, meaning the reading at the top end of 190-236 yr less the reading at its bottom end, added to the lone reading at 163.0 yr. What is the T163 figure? 311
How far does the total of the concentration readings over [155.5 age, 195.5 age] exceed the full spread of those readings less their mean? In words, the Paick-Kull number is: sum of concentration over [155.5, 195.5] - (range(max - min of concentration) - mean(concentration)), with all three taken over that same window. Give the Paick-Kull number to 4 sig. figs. 2806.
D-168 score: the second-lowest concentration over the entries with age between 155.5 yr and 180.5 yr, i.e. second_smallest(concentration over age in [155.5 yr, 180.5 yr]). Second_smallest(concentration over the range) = 314.1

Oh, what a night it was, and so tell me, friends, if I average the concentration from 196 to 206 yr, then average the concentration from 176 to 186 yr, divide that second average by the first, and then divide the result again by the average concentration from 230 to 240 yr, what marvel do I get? 0.0042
